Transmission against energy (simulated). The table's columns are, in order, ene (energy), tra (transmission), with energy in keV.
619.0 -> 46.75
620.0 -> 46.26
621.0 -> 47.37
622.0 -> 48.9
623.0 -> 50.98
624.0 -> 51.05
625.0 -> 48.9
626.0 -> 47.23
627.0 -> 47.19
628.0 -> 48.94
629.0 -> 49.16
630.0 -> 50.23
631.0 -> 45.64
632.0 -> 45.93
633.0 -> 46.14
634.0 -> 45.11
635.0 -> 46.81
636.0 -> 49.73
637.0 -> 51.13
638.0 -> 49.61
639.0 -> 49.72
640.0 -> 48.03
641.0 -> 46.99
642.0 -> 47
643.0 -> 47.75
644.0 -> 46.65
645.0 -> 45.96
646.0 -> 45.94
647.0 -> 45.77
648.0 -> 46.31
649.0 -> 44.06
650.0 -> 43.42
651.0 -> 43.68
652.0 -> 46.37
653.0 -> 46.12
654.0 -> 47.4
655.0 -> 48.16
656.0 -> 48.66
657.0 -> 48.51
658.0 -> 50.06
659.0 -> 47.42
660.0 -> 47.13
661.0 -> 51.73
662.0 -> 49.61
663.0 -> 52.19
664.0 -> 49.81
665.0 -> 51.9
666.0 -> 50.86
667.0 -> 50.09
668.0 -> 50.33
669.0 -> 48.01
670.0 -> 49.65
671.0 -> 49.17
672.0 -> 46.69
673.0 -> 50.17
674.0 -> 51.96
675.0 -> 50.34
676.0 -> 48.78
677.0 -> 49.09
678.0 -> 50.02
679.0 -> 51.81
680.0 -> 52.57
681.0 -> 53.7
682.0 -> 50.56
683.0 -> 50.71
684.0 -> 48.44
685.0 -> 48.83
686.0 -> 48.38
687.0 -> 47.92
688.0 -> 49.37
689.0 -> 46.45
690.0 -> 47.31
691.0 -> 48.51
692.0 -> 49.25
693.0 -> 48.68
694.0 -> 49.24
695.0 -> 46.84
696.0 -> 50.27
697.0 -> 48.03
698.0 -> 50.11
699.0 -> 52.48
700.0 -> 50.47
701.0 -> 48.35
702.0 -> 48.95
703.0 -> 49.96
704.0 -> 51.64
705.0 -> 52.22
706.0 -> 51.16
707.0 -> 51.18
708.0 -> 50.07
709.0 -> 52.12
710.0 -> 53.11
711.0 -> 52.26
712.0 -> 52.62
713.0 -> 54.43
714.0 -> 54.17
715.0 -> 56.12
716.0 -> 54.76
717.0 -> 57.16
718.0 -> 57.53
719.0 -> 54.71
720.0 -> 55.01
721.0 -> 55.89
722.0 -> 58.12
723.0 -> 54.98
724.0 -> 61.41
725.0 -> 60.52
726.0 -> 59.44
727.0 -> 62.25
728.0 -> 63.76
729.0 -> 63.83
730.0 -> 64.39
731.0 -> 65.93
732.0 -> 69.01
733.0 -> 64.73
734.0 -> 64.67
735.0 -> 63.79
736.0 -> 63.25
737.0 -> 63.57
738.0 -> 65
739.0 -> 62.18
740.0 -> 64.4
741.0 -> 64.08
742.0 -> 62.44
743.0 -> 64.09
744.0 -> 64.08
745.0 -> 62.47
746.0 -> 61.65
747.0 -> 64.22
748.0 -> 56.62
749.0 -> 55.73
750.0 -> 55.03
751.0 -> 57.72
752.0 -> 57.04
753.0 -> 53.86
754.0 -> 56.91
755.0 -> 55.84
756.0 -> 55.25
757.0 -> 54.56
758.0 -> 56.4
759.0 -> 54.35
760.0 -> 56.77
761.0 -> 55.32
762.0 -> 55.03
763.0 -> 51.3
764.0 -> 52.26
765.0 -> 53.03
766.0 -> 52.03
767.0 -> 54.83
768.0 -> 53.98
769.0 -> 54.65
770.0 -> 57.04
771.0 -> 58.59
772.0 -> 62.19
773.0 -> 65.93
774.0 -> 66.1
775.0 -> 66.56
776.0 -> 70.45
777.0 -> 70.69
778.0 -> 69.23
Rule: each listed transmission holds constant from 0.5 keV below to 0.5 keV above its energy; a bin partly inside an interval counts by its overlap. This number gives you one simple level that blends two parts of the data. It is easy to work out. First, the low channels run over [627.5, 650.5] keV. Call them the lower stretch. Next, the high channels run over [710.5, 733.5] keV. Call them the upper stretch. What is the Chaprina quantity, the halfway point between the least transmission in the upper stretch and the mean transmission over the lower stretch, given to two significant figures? 50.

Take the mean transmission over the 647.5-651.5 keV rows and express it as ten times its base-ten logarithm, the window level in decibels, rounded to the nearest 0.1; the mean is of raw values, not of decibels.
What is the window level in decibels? 16.5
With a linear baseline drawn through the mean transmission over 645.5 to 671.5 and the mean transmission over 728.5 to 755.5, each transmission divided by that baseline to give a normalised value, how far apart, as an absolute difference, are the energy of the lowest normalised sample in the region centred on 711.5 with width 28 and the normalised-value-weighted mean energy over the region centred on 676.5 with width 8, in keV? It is 24.5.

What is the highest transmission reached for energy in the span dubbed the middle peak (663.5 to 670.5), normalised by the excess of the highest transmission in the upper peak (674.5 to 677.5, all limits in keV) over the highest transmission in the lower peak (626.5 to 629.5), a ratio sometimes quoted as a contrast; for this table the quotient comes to 44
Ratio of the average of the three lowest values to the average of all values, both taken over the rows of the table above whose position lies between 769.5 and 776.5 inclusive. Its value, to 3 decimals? 0.929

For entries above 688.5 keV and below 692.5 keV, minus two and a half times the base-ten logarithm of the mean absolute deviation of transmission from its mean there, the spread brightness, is 0.0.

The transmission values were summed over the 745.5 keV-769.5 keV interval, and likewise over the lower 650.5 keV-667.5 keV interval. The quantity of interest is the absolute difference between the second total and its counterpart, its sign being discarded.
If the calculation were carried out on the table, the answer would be 505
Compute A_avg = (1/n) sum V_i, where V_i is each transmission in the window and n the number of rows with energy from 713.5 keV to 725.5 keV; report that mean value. 57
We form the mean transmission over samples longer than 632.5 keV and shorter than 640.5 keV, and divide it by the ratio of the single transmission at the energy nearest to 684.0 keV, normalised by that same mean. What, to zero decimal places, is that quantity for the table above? 48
